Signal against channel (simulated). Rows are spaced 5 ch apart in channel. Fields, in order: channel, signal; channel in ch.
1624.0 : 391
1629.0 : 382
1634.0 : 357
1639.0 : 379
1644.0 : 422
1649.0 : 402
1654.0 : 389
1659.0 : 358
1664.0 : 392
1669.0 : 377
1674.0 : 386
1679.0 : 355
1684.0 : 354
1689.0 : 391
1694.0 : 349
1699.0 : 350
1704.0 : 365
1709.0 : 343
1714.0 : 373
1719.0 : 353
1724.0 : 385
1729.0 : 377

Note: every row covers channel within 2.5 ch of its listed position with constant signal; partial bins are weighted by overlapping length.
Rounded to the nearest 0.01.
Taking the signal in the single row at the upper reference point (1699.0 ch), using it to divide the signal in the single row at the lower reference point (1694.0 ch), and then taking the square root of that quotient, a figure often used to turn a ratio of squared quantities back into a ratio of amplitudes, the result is 1.00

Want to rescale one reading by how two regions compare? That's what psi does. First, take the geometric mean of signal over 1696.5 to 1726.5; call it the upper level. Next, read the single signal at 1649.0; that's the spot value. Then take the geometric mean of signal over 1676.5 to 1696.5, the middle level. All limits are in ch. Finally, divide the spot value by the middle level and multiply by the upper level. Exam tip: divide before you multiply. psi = 401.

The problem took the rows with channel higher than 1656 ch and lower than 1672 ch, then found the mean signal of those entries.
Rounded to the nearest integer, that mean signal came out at 376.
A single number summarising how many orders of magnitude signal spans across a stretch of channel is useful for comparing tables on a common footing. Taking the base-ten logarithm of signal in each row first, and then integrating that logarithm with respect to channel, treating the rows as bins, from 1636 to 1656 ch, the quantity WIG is 52.0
